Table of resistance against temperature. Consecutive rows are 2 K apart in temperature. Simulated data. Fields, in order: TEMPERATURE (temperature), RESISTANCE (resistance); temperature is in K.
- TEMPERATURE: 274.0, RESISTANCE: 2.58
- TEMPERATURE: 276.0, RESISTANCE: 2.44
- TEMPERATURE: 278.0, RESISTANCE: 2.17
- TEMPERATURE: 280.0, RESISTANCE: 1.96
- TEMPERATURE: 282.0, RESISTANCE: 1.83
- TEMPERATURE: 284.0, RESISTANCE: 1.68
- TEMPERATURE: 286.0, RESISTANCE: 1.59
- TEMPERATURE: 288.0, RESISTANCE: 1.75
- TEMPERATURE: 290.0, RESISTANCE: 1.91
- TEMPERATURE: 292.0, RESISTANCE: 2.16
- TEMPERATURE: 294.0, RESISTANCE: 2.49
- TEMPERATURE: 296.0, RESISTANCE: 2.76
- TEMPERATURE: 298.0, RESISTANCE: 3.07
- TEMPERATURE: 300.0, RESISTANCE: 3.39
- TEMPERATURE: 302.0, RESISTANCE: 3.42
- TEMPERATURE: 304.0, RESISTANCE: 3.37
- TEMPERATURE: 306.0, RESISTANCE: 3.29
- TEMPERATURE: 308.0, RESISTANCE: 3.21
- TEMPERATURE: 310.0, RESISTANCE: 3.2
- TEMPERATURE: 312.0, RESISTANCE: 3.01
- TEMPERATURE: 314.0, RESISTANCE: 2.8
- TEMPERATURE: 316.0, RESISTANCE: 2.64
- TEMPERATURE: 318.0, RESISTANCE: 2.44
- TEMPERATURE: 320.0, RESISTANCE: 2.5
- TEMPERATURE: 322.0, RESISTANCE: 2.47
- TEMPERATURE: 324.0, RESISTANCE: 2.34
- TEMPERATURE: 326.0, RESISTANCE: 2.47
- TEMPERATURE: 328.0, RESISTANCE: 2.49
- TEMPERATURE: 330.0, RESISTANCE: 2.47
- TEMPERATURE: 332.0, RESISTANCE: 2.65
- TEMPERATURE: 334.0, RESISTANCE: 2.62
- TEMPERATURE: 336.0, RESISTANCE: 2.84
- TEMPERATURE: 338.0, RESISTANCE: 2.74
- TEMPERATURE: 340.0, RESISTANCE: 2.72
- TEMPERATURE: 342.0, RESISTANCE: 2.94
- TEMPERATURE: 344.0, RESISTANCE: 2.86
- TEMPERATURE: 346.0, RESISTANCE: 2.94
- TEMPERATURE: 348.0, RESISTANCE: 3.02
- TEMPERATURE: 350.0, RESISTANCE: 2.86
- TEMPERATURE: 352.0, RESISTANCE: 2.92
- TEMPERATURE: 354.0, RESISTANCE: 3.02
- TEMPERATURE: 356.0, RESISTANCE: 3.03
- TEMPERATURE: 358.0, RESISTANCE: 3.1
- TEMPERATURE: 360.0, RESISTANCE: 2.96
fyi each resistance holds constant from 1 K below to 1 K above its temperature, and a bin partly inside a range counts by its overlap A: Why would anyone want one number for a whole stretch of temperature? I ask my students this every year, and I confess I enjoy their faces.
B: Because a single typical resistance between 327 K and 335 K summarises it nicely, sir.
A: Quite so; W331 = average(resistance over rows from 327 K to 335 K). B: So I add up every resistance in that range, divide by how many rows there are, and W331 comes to 2.6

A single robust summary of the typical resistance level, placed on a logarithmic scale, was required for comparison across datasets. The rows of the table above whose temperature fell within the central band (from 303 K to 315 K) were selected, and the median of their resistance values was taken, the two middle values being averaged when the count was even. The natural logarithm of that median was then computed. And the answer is 1.16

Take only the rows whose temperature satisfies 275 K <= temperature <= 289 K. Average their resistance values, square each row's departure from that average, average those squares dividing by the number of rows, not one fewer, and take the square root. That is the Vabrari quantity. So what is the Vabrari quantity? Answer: 0.28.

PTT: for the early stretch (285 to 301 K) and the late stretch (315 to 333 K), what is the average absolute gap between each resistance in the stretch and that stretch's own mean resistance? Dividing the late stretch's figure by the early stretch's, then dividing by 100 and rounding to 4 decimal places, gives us 0.0012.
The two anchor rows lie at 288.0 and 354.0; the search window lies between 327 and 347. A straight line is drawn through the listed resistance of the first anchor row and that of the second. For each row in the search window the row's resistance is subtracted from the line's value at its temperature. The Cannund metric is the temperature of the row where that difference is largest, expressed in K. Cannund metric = 330.0 K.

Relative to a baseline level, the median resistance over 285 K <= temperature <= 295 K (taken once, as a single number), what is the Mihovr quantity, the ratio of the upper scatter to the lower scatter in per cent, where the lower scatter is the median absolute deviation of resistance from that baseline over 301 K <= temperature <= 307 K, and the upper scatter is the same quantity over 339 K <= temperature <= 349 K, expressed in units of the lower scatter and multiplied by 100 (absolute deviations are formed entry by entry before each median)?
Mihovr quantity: 71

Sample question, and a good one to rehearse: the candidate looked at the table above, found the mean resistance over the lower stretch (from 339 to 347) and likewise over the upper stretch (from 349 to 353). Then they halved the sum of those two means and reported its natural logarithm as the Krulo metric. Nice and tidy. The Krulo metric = 1.06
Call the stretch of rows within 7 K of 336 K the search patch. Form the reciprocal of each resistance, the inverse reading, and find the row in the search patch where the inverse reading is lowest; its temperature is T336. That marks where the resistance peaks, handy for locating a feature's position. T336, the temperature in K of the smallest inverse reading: 342.0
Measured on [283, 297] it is 296.0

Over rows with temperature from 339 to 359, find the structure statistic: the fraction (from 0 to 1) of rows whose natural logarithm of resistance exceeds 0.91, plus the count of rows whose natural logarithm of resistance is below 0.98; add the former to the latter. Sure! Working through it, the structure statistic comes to 1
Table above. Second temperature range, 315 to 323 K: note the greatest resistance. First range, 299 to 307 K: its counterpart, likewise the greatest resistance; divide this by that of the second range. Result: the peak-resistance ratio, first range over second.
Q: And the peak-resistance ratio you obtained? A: 1.3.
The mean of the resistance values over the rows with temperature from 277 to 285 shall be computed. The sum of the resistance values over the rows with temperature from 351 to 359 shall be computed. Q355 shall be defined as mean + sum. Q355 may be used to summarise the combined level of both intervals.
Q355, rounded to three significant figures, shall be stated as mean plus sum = 14.0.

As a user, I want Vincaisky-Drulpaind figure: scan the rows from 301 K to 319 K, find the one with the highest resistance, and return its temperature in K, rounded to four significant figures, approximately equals 302.0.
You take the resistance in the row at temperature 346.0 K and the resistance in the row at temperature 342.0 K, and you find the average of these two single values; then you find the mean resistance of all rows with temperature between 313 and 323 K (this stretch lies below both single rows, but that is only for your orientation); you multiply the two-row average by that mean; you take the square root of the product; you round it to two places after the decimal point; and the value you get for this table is 2.75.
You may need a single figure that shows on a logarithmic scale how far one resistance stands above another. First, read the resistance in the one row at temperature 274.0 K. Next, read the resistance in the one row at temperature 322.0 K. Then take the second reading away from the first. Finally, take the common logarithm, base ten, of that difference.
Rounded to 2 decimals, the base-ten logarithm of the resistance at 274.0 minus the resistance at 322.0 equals -0.96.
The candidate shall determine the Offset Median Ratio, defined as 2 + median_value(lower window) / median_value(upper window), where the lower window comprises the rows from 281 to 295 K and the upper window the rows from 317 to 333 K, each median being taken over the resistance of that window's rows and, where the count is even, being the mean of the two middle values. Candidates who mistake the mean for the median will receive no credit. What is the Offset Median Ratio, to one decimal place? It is 2.7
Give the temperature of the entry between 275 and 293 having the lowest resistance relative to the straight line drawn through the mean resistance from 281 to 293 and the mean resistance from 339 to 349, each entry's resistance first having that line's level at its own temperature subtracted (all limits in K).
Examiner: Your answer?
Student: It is 286.0 K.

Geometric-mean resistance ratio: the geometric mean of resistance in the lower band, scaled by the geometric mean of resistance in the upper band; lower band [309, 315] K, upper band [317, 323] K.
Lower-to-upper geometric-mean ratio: 1.21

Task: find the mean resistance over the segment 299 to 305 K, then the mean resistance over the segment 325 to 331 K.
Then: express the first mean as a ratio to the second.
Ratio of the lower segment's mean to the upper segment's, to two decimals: 1.37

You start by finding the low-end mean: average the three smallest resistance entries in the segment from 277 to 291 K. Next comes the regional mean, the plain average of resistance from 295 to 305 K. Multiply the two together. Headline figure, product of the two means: 5.4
